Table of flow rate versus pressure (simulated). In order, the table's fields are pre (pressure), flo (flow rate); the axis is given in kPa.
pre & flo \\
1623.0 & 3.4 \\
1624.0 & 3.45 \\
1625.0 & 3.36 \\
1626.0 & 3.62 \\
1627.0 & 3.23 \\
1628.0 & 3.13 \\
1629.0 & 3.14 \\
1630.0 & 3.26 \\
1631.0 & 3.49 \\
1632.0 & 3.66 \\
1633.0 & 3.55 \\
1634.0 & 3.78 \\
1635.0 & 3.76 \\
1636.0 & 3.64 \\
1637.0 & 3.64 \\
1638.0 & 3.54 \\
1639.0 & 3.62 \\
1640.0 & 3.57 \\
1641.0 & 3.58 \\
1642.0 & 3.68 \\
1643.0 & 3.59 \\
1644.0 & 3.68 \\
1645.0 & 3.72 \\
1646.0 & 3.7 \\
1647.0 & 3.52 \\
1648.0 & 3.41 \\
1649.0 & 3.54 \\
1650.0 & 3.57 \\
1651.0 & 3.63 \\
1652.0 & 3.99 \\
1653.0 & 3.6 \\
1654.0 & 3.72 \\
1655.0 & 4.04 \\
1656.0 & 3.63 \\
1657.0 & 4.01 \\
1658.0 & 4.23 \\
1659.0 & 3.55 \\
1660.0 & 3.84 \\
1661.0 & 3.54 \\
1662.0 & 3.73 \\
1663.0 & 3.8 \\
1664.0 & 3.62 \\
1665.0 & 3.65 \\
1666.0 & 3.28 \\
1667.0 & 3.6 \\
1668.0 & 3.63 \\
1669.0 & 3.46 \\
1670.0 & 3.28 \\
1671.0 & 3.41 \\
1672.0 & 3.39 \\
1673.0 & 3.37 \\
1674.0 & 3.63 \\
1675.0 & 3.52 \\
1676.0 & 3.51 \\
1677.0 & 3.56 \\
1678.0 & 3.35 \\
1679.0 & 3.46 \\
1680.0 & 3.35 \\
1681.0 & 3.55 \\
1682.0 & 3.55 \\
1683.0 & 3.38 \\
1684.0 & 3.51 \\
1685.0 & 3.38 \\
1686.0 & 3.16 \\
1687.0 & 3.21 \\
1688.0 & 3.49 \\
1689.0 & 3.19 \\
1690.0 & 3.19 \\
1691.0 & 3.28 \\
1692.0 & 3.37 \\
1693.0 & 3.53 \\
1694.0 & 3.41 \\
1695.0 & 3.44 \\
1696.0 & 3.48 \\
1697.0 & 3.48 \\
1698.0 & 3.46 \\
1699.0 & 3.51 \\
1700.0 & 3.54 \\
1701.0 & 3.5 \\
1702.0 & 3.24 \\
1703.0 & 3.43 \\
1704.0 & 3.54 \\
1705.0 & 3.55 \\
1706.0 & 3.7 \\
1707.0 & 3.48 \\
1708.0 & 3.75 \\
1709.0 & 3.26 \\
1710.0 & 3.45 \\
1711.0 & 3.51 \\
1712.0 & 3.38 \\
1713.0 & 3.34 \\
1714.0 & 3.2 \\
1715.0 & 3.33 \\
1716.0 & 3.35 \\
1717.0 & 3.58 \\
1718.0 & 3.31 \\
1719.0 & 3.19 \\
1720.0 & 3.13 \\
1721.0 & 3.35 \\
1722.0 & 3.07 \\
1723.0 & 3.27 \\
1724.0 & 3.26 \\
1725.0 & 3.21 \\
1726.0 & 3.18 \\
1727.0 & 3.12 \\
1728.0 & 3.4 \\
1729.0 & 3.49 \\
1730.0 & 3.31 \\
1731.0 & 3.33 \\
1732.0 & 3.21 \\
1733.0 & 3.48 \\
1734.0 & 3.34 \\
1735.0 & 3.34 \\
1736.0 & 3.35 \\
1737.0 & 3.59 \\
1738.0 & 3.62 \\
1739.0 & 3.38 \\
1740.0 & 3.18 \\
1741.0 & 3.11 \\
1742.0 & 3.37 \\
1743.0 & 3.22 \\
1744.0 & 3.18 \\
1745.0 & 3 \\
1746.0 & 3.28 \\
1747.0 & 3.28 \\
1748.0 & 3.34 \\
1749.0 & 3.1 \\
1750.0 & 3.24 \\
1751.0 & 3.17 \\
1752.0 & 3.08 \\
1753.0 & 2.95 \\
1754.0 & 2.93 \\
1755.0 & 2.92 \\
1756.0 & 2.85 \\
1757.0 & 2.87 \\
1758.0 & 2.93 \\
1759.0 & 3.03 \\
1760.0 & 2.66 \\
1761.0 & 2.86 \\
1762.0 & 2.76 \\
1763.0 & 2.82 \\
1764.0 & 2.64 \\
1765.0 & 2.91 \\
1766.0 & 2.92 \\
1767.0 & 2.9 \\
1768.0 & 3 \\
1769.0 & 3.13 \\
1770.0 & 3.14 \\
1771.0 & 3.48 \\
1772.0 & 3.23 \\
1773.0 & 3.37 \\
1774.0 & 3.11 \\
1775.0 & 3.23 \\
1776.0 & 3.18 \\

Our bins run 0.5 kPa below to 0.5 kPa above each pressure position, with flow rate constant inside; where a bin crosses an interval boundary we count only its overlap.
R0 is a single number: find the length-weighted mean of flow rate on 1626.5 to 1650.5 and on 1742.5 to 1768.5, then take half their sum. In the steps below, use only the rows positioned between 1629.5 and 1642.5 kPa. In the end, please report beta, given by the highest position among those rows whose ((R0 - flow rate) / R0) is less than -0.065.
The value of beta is 1642.0 kPa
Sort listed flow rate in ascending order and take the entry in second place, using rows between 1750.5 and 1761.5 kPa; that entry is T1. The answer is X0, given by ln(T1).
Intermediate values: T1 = 2.85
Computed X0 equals 1.05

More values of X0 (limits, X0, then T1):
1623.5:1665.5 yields 1.14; 3.14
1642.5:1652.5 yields 1.26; 3.52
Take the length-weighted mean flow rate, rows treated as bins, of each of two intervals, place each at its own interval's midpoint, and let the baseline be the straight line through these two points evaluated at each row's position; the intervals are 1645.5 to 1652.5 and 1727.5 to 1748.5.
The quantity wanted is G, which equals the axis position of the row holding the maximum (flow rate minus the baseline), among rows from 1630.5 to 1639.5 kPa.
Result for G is 1634.0 kPa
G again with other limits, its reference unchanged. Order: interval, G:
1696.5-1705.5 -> 1705.0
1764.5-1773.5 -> 1771.0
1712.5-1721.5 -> 1717.0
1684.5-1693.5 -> 1693.0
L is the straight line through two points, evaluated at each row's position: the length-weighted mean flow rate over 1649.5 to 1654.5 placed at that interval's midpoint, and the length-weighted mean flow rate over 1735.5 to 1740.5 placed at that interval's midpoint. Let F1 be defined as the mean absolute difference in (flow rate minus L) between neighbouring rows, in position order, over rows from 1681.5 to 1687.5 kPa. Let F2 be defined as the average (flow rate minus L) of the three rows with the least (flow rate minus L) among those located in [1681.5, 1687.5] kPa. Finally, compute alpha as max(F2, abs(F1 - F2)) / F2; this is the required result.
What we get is -1.40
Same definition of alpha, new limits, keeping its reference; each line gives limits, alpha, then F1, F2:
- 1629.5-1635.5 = -1.46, 0.15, -0.335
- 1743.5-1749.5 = -1.50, 0.15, -0.305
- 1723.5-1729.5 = -1.35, 0.10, -0.293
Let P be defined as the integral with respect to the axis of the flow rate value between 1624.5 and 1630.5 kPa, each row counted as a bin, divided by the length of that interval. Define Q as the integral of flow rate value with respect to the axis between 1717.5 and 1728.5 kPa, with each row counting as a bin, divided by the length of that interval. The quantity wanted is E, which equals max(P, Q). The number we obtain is 3.3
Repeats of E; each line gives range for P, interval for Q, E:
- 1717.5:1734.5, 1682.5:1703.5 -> 3.4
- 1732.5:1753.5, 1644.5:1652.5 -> 3.6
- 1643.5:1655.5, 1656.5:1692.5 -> 3.7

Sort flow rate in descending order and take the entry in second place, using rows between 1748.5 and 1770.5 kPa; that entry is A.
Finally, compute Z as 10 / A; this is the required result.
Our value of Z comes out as 3.15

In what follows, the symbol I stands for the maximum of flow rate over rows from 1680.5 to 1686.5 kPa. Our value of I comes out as 3.55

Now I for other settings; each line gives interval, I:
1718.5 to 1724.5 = 3.35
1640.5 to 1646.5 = 3.72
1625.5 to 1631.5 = 3.62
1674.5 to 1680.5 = 3.56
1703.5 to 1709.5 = 3.75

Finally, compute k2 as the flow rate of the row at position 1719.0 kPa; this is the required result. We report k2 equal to 3.19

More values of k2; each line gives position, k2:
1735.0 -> 3.34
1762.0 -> 2.76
